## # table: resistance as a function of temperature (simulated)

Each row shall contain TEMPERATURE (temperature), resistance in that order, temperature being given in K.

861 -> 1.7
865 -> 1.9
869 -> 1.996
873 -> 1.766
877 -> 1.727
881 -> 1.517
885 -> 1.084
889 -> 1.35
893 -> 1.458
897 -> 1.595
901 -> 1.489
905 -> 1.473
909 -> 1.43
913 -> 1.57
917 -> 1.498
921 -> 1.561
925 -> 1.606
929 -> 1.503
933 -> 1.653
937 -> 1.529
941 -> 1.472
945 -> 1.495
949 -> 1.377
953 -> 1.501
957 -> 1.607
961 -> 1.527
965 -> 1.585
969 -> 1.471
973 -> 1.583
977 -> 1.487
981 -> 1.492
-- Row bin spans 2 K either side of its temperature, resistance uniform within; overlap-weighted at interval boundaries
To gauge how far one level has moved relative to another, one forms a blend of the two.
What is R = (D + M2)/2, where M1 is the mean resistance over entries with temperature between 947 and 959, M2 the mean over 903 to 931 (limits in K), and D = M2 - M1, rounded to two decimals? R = 0.77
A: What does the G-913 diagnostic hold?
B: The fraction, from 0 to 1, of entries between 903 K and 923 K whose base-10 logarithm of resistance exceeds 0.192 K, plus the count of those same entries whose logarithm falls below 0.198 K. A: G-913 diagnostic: 5.40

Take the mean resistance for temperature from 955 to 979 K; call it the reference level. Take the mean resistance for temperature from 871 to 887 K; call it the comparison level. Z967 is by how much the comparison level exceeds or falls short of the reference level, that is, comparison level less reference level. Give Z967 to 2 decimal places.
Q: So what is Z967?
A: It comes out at -0.02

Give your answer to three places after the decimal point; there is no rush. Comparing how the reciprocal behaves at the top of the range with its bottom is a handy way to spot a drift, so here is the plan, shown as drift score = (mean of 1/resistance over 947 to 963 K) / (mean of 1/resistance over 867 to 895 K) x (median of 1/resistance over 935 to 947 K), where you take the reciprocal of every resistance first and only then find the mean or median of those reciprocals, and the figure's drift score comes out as 0.671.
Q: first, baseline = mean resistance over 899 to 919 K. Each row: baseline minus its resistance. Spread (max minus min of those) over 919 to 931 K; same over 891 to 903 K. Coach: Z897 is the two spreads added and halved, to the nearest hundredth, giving 0.12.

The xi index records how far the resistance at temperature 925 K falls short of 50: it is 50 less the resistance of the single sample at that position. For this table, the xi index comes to 48.39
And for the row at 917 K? 48.50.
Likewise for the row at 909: 48.57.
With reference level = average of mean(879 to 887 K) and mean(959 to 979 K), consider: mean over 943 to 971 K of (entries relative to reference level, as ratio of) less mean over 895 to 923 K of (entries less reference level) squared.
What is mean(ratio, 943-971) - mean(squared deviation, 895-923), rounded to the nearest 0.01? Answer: 1.05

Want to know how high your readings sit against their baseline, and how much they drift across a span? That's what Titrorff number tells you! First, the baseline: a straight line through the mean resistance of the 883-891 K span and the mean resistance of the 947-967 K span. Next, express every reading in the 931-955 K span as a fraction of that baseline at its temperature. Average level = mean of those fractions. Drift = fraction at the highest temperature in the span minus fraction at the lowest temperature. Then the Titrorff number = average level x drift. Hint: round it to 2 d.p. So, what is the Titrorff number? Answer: -0.17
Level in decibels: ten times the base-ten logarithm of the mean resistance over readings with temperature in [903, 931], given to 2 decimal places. 1.82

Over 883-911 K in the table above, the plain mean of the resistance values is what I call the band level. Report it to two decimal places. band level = 1.41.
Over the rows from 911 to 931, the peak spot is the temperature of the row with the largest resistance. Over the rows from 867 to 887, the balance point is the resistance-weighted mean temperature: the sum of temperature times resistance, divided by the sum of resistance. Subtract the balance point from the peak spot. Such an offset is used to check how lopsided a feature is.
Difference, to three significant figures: 49.0 K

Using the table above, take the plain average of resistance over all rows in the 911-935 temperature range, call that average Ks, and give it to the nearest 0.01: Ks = 1.57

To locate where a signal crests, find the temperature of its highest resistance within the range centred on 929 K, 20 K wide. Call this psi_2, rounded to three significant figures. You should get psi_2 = 933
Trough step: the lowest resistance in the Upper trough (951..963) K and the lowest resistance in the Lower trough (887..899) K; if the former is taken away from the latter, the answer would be -0.15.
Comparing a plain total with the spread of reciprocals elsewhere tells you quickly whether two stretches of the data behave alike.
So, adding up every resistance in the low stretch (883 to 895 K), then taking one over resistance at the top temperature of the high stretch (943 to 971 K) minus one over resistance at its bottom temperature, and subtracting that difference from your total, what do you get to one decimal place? 3.9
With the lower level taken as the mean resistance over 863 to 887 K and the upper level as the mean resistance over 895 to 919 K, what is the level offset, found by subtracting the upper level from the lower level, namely 0.16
